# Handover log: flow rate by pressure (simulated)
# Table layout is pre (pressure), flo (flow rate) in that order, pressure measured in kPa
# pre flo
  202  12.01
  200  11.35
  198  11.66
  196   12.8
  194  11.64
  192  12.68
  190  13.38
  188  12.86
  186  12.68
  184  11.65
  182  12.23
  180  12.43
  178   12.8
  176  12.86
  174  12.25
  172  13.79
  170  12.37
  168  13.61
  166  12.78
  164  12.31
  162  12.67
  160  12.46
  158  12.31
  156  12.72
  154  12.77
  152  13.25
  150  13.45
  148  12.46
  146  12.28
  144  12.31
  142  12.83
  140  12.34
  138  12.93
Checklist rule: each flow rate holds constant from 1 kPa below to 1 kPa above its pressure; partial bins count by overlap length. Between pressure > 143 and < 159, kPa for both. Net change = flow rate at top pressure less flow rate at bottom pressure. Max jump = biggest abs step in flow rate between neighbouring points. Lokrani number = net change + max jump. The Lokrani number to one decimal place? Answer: 1.0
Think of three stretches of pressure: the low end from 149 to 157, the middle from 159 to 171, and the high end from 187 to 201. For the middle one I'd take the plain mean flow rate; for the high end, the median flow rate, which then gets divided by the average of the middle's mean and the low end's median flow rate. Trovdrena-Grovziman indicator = 0.9864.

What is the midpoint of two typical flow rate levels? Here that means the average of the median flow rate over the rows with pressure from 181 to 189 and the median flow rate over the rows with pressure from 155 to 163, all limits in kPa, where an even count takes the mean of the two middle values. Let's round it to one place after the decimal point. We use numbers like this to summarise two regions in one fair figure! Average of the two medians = 12.5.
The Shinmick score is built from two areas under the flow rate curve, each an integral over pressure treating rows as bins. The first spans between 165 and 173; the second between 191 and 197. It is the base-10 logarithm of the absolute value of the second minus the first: 1.5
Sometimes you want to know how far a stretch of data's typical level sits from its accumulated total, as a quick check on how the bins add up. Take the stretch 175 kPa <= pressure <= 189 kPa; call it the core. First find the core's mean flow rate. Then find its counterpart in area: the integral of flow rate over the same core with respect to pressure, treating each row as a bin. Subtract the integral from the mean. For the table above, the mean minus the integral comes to -163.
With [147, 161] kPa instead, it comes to -166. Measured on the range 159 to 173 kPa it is -167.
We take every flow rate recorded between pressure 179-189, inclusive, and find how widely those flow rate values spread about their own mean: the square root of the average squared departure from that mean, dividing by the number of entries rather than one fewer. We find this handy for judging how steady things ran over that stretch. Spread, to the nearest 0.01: 0.42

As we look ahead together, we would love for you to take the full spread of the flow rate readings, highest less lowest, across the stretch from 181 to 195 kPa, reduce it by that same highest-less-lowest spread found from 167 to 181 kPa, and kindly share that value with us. 0.20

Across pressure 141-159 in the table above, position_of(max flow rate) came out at 150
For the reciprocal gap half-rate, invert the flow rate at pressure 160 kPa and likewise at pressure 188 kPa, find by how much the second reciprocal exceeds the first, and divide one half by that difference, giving -200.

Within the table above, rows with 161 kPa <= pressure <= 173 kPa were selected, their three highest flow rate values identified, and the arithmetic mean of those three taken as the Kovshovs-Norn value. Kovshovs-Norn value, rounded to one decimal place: 13.4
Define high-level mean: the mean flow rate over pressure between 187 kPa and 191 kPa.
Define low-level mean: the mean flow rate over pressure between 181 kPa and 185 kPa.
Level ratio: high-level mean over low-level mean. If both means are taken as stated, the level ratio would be 1.10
